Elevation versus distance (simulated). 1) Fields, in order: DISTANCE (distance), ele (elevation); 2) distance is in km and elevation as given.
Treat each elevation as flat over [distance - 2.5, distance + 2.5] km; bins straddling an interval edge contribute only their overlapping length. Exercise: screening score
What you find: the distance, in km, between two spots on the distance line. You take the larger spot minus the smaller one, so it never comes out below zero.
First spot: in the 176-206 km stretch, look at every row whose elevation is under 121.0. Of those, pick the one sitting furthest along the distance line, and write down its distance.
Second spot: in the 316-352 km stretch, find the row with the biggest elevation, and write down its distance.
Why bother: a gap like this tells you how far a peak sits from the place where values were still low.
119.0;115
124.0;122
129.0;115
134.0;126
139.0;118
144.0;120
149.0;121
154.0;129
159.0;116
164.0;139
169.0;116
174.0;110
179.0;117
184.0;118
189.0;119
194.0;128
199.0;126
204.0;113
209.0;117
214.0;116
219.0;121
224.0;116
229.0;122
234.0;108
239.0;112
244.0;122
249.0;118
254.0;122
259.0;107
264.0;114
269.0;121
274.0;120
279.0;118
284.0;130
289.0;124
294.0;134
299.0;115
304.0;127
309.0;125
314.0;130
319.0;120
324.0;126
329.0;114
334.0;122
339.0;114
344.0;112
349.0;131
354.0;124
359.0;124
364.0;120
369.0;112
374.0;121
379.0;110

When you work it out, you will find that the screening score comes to 145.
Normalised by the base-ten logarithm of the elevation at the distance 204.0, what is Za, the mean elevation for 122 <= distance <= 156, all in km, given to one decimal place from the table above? 59.2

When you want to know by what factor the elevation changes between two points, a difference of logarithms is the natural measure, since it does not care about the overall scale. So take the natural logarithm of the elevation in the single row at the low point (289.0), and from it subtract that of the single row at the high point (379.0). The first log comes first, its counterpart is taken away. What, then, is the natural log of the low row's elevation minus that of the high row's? 0.12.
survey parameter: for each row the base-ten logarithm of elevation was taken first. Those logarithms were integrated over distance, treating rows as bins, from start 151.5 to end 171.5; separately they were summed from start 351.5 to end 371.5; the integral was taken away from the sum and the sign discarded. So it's 33.6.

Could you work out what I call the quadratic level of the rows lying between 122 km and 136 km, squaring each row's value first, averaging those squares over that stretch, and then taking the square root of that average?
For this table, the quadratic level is 121.1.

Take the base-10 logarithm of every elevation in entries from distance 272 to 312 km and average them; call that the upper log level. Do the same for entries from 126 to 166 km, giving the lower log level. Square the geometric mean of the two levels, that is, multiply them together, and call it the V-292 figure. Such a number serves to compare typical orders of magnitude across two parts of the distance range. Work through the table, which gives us 4.373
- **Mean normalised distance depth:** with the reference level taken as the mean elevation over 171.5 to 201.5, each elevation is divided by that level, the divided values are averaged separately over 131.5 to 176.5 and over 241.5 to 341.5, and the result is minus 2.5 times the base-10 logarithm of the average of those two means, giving -0.016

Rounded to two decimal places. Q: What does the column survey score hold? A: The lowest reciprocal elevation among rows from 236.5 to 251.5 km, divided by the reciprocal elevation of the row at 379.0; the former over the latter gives 0.90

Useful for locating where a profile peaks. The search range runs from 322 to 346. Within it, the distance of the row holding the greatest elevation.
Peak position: 324.0 km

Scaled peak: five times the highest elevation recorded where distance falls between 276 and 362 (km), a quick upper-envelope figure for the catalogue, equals 670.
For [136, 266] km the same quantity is 695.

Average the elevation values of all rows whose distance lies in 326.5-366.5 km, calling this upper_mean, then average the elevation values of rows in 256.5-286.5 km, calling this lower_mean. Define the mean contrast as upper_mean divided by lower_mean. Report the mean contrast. 1.02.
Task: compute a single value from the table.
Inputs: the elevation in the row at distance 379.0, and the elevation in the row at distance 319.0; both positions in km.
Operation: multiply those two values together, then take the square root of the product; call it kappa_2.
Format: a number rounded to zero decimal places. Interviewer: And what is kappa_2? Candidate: 115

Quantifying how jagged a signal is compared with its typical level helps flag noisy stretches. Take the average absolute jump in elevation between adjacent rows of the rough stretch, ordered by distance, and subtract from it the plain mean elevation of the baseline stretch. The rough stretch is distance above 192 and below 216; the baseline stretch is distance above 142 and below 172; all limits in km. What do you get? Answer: -118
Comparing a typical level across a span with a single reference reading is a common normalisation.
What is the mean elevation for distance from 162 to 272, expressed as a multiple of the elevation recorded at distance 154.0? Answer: 0.92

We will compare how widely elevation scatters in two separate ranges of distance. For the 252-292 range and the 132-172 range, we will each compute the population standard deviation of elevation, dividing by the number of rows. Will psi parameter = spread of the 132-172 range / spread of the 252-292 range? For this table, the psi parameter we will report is 1.2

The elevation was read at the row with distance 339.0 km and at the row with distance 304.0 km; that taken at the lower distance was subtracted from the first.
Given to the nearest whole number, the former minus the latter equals -13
